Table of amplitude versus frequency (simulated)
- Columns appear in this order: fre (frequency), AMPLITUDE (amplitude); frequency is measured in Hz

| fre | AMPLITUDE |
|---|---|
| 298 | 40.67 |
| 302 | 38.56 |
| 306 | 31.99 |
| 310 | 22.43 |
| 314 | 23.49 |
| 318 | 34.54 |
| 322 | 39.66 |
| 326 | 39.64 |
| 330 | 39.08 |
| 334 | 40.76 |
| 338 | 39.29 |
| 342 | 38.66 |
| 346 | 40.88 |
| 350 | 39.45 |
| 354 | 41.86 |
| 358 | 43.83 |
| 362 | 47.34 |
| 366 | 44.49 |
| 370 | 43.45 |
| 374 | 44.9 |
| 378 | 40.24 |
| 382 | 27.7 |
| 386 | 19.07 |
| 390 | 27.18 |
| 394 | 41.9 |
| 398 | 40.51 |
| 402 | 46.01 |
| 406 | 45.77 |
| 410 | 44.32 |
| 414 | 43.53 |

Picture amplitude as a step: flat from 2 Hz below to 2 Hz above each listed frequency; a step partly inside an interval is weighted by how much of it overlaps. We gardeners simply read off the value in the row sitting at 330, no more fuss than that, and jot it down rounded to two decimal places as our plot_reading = 39.08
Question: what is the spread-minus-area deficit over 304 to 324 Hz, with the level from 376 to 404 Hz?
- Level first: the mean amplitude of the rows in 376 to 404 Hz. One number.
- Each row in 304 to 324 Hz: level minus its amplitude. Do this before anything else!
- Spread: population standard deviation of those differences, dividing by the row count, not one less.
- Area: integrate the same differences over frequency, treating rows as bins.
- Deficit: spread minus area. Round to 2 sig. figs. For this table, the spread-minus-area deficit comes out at -78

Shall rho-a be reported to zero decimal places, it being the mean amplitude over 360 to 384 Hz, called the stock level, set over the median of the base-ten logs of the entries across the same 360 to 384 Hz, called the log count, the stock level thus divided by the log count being 25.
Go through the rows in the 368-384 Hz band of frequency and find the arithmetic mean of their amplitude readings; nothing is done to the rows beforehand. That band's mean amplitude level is 39.1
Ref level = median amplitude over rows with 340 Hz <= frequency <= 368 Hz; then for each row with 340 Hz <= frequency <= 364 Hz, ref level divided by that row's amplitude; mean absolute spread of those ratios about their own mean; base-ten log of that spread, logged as -1.26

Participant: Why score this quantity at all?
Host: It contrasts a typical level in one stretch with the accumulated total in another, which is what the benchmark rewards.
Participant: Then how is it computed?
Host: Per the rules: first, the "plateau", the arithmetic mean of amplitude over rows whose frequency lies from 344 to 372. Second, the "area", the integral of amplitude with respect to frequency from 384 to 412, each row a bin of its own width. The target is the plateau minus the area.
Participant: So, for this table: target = -1016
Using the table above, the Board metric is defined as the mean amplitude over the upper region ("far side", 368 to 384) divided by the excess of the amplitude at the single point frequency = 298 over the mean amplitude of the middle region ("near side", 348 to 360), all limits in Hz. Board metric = -37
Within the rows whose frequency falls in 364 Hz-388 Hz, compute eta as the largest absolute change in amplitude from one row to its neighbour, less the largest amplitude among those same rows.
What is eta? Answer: -32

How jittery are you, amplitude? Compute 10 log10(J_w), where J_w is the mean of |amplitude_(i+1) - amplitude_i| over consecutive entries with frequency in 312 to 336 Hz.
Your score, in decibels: 5.7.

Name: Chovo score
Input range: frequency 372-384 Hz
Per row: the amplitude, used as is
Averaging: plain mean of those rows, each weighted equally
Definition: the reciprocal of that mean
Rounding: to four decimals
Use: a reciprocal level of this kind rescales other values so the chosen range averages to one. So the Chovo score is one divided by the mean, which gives 0.0266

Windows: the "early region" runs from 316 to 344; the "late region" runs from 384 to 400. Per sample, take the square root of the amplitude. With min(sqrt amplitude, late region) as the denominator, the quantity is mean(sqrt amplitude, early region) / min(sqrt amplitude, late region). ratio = 1.43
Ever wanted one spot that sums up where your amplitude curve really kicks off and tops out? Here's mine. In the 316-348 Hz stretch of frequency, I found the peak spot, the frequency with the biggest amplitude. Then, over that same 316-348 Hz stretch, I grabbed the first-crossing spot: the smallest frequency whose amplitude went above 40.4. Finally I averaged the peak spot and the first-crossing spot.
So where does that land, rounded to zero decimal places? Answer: 340 Hz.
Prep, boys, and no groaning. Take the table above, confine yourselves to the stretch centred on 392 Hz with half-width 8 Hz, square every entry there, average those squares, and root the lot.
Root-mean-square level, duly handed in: 34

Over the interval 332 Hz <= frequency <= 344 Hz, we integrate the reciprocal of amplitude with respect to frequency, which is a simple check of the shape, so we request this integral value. 0.30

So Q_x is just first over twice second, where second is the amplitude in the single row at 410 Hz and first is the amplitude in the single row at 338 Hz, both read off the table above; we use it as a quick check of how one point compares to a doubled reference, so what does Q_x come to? 0.44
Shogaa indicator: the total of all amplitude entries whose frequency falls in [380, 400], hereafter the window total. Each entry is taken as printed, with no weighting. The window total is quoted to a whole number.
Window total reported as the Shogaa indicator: 156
